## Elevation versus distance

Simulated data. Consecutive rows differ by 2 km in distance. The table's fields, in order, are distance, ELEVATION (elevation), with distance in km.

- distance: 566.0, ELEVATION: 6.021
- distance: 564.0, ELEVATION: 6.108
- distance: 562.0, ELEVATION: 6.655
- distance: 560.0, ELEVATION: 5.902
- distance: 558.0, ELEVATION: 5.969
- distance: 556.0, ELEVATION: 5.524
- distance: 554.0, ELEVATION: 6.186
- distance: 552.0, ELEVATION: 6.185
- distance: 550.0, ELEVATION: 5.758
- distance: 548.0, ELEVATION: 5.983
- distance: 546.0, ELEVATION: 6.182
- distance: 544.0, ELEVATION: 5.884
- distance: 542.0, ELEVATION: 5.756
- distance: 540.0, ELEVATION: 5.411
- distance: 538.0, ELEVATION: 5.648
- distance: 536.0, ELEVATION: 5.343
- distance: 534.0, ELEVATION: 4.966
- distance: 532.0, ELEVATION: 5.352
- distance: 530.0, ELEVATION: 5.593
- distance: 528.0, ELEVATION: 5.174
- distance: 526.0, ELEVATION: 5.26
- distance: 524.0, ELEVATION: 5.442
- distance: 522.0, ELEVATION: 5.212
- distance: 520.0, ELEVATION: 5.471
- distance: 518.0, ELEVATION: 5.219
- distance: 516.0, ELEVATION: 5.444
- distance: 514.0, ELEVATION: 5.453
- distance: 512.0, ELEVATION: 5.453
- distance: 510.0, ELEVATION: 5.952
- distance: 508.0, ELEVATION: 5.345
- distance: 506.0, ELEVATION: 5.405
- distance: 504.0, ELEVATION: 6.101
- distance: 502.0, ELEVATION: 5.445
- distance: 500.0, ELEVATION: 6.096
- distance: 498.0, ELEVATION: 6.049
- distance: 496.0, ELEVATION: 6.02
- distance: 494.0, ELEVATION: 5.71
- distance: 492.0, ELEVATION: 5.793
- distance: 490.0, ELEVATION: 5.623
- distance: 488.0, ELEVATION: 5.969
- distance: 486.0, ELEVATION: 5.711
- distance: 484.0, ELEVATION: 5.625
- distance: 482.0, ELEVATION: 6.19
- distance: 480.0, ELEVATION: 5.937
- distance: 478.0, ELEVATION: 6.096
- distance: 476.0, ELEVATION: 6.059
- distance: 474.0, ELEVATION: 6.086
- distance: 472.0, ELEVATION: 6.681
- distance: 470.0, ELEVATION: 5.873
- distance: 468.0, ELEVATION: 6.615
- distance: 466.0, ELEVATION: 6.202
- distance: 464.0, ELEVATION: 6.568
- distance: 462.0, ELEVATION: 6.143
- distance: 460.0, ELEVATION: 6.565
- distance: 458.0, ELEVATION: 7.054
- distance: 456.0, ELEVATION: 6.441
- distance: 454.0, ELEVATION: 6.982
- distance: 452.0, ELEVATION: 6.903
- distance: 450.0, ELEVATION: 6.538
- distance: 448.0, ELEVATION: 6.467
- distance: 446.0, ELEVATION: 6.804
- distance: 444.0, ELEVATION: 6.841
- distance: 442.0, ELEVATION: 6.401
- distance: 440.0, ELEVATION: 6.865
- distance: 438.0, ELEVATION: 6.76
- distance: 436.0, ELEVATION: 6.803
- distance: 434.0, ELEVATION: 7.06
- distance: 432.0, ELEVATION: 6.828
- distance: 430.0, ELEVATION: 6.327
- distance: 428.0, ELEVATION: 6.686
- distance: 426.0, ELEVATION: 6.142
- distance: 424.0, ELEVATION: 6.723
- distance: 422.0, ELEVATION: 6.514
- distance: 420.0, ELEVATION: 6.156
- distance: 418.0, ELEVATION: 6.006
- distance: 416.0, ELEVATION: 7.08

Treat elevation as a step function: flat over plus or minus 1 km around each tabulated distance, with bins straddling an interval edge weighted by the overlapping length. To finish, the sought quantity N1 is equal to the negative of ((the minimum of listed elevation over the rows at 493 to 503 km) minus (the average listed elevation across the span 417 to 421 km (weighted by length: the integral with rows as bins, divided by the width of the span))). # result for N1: 0.6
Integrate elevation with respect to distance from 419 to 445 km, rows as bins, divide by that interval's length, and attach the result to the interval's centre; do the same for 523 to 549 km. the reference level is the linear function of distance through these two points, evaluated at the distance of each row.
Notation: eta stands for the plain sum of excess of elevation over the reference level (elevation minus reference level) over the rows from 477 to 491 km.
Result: -1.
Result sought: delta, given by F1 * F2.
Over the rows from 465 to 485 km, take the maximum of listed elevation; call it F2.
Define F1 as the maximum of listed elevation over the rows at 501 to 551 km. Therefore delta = 41.3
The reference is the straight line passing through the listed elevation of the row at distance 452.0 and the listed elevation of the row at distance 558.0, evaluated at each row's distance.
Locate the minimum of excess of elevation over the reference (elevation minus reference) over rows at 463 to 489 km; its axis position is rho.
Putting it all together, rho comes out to 484.0 km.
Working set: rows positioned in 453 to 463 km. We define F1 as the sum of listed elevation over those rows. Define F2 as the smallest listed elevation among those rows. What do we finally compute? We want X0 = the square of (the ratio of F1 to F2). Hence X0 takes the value 29.2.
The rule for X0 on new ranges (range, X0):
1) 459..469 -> 27.3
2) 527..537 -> 28.3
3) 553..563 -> 30.0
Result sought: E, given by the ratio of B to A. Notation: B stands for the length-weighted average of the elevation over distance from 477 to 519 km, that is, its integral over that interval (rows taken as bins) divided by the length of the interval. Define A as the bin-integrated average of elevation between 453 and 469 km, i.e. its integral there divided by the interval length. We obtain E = 0.87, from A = 6.6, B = 5.7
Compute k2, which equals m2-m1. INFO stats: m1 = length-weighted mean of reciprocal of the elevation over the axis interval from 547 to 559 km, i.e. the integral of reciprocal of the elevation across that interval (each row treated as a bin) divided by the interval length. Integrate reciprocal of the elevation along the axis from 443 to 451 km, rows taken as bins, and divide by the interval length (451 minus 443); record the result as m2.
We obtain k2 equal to -0.019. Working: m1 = 0.169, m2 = 0.150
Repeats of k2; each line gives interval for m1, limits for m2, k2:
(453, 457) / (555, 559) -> 0.025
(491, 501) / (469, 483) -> -0.005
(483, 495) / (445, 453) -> -0.024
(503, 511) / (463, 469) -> -0.021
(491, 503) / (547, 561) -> -0.002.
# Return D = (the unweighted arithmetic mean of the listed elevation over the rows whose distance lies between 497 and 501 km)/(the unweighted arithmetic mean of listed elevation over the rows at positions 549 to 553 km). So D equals 1.02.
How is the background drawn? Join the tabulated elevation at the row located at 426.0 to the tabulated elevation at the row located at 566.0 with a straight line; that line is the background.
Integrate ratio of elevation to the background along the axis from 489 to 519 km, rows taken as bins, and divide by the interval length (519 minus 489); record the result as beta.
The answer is 0.93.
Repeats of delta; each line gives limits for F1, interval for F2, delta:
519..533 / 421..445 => 39.5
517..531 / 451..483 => 39.5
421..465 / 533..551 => 43.6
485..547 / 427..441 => 43.6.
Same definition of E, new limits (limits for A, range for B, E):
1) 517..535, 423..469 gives 1.25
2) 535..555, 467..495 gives 1.03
